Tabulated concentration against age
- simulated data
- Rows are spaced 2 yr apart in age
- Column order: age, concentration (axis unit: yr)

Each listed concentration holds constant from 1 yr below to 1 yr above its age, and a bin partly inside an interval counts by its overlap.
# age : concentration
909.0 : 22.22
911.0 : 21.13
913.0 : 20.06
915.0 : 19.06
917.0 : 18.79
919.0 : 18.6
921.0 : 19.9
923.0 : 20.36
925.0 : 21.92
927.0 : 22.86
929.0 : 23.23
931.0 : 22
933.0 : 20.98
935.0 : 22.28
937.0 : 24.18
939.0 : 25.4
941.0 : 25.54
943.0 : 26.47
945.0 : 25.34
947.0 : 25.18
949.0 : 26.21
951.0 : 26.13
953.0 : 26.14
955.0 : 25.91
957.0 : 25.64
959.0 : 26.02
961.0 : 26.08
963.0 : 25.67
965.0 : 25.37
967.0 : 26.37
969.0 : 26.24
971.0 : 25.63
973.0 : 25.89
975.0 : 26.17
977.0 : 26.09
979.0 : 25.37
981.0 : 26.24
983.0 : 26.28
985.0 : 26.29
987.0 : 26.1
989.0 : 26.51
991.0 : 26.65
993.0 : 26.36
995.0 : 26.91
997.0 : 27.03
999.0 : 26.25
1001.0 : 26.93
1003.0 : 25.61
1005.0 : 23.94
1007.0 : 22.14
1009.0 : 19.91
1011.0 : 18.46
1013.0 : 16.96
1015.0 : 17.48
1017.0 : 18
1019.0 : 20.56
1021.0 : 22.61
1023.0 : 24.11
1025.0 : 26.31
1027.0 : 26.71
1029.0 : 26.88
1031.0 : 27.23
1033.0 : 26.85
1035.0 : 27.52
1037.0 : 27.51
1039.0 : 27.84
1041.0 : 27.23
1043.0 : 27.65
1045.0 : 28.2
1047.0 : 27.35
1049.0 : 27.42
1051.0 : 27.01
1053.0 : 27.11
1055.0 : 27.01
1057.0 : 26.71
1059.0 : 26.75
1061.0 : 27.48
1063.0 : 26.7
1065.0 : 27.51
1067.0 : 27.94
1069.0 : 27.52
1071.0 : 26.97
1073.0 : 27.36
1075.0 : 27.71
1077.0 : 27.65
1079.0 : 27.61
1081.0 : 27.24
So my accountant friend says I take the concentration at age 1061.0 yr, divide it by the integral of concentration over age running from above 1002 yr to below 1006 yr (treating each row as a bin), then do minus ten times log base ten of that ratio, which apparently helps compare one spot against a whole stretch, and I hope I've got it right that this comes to 5.6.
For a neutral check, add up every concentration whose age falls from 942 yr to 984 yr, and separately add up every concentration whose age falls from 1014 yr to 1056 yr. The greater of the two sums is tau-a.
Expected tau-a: 544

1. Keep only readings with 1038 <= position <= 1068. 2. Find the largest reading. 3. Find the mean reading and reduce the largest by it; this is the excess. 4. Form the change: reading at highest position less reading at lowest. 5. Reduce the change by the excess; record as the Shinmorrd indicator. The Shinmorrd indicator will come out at -1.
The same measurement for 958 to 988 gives 0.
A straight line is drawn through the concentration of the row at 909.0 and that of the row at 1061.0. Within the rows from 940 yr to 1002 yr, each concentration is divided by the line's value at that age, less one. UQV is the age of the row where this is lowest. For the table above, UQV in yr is 979.0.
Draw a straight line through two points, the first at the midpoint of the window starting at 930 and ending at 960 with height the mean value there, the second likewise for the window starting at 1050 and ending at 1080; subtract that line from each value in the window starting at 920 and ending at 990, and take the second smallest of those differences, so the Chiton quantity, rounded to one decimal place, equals -4.1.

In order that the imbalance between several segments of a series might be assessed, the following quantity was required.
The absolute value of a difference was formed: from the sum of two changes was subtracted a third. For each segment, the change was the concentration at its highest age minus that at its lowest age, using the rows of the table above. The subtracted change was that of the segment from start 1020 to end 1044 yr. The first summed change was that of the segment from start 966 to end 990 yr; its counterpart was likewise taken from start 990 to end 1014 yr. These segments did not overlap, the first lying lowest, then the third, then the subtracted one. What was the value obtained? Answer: 15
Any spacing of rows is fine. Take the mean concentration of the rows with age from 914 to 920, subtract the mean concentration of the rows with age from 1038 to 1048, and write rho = -9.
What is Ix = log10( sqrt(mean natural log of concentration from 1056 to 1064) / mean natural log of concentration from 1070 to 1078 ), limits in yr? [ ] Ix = -0.261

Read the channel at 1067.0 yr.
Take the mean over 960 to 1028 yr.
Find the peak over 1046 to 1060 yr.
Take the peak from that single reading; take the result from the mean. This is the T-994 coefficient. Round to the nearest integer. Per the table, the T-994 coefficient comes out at 24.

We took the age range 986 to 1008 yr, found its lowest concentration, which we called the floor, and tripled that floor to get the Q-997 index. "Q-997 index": 66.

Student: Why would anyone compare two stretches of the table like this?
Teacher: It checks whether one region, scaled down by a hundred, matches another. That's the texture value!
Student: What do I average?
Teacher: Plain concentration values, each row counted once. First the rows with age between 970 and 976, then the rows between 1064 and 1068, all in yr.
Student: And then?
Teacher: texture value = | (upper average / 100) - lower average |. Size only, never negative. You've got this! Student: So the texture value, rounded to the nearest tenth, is 25.6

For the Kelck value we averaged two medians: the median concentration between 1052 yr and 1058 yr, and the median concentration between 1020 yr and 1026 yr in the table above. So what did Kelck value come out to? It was 25.6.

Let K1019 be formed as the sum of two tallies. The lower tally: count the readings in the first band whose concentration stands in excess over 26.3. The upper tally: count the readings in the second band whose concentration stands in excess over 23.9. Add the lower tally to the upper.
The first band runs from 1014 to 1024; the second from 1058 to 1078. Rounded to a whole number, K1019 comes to 10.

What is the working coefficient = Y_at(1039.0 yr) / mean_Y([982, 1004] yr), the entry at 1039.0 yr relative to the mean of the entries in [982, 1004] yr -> 1.05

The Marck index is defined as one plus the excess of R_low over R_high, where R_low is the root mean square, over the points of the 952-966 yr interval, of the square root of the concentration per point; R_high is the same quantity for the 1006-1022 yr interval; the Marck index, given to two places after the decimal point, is 1.67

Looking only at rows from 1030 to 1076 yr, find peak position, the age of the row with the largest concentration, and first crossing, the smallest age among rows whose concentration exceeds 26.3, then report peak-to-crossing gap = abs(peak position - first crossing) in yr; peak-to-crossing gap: 14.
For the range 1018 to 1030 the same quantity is 4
